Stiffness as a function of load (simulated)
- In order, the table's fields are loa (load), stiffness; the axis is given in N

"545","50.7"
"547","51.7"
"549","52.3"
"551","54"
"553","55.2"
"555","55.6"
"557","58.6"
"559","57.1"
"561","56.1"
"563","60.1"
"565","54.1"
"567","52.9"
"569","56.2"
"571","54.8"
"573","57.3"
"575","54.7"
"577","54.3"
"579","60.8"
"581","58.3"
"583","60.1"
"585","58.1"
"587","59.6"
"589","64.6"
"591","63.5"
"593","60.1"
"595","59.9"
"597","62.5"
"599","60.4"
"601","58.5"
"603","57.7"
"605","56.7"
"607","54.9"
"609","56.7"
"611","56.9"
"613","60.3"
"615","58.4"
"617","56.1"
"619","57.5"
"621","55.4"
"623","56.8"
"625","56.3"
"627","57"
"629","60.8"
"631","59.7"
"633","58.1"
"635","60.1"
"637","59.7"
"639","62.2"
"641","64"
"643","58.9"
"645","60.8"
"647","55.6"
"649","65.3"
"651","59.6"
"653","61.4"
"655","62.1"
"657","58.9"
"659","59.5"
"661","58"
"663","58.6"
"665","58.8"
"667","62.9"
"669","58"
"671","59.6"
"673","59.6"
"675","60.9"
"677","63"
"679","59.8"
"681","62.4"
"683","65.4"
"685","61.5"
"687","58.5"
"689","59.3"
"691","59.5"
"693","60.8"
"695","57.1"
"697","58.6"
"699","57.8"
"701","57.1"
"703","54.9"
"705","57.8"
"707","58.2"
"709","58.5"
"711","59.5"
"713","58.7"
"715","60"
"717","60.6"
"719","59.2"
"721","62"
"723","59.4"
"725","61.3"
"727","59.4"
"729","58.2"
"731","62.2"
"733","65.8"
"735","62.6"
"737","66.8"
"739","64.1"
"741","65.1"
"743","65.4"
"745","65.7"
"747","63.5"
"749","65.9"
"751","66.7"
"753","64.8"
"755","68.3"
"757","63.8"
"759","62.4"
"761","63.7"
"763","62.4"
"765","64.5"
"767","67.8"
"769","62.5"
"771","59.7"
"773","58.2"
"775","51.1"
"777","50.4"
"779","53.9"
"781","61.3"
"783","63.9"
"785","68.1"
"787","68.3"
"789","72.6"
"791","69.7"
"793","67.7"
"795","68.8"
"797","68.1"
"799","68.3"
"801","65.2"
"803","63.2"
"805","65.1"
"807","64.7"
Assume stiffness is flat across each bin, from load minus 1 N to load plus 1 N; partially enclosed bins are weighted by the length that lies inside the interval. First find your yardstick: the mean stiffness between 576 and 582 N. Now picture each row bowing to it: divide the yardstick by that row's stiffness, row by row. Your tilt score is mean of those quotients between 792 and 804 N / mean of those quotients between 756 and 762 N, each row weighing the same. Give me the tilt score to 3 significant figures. 0.947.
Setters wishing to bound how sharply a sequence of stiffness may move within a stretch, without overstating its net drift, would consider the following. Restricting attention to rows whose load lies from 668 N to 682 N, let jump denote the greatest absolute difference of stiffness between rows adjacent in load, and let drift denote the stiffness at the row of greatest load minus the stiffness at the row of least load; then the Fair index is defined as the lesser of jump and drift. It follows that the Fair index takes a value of 3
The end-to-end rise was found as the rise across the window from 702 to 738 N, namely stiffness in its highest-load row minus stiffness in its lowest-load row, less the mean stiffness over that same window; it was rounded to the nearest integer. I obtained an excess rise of -48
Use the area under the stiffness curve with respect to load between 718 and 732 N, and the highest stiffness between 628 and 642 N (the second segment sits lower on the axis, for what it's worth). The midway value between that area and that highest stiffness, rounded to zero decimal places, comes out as 454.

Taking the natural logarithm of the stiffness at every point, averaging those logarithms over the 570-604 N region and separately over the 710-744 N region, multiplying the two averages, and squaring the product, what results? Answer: 283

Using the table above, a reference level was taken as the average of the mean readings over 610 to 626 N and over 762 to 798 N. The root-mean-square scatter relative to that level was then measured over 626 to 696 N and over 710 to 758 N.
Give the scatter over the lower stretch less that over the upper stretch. -1.8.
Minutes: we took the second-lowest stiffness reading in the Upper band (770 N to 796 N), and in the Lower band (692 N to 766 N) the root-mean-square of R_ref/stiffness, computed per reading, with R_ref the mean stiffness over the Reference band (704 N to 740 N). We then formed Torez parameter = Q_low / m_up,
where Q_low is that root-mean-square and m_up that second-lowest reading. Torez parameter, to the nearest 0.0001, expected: 0.0194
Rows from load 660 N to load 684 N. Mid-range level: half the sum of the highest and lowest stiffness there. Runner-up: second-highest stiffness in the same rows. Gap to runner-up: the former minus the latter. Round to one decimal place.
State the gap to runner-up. -1.3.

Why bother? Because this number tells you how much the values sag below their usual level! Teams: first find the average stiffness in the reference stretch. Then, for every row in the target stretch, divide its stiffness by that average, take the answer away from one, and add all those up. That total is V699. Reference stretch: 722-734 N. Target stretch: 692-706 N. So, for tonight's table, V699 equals 0.38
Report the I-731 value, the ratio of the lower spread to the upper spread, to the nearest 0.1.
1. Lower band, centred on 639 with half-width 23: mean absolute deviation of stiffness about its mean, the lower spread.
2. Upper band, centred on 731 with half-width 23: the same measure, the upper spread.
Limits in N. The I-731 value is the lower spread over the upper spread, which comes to 0.8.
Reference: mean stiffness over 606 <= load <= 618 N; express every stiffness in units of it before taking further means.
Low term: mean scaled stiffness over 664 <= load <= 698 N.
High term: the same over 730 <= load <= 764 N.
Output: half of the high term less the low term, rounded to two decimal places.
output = 0.04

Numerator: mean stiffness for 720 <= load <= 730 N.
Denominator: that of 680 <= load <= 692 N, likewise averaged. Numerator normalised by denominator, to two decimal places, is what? 0.98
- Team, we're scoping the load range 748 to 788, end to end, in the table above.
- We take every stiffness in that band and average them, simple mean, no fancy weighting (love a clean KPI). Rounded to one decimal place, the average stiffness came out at 62.4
